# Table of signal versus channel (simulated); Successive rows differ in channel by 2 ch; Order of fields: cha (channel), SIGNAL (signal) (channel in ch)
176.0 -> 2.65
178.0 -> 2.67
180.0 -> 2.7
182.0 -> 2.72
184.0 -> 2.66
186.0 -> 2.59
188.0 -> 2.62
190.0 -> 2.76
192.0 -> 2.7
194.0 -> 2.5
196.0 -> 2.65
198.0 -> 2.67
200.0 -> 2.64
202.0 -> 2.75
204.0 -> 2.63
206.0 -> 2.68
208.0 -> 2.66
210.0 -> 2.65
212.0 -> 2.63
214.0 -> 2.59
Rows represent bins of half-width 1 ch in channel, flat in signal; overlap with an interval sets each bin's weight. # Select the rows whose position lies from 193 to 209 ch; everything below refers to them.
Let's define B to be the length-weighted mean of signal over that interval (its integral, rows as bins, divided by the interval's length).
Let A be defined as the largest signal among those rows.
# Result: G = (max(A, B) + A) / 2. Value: 2.75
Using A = 2.75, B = 2.65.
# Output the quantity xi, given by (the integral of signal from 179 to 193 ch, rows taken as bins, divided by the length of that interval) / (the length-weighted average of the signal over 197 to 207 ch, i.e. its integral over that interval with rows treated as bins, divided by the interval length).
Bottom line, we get 1.00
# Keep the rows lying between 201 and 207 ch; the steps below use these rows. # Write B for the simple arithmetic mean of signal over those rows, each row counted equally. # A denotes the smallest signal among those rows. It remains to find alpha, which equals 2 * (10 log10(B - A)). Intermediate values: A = 2.63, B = 2.69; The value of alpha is -24.9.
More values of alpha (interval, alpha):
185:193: -22.2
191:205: -16.6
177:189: -23.1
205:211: -37.5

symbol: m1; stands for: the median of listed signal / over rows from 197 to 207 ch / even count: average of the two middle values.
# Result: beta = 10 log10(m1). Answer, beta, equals 4.27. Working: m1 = 2.670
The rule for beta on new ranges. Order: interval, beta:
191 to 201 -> 4.23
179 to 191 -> 4.28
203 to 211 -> 4.24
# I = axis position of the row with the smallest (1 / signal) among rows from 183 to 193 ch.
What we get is 190.0 ch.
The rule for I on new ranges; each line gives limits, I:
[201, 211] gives 202.0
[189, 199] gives 190.0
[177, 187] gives 182.0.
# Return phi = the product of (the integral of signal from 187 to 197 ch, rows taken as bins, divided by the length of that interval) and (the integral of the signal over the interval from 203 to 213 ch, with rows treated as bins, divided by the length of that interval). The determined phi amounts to 7.01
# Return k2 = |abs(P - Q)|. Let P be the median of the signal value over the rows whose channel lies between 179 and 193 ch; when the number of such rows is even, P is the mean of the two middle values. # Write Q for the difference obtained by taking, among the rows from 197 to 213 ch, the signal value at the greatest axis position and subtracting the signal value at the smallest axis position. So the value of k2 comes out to 2.74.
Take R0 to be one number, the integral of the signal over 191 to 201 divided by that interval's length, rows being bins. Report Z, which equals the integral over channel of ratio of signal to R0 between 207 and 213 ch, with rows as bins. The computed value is 6.033 ch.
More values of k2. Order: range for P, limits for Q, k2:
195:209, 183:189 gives 2.70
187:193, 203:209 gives 2.67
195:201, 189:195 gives 2.91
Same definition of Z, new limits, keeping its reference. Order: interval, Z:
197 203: 6.125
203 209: 6.056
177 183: 6.147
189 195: 6.049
